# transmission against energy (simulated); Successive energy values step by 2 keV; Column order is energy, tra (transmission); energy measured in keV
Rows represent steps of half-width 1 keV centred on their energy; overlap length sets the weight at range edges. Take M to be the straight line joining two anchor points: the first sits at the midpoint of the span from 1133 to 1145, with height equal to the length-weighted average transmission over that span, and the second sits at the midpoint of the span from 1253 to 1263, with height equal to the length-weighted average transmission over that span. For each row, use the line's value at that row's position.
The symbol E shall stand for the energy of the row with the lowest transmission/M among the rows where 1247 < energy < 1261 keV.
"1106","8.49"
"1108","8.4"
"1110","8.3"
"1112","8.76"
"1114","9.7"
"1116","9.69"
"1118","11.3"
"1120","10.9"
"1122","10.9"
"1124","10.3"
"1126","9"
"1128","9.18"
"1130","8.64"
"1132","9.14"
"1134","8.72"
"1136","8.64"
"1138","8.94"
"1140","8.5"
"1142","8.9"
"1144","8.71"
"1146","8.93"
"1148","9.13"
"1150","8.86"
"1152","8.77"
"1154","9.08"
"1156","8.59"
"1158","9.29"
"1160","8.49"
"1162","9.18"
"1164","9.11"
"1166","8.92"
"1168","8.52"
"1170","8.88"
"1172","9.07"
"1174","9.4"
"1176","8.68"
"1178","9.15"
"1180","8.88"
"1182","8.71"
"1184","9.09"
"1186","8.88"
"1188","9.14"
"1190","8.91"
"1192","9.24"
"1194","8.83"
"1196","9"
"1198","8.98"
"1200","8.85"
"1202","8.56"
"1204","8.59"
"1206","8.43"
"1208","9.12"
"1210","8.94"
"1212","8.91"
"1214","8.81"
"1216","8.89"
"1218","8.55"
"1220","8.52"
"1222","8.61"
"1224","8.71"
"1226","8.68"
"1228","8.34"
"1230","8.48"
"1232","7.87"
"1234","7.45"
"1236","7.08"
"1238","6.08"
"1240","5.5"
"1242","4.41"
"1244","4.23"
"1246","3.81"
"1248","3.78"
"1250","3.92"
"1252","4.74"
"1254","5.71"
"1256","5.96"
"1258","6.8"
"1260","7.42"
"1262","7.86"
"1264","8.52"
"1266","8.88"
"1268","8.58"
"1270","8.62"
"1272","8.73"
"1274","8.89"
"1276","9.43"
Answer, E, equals 1248 keV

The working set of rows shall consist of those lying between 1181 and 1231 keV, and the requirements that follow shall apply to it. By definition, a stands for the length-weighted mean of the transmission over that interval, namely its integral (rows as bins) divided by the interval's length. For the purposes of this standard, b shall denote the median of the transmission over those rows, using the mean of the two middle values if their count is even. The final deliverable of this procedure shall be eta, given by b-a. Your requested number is 0.04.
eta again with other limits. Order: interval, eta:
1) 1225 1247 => 0.54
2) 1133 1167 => 0.03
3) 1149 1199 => -0.03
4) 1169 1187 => -0.09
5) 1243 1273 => 0.30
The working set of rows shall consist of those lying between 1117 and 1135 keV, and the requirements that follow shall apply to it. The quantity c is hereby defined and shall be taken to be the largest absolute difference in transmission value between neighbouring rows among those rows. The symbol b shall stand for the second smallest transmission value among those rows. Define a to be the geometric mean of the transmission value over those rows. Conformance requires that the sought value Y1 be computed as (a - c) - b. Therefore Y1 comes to -0.283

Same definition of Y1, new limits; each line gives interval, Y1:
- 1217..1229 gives -0.293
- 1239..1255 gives -0.439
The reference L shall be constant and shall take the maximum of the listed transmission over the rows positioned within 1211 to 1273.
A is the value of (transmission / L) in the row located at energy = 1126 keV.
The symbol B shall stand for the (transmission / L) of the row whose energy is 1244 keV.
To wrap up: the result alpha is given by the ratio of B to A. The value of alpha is 0.47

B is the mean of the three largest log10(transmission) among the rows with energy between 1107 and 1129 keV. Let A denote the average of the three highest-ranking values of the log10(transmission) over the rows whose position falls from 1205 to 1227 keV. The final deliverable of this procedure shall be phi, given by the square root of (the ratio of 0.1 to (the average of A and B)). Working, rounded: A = 0.954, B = 1.04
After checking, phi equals 0.317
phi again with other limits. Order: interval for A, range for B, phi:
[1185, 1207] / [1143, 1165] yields 0.322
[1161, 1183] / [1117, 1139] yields 0.316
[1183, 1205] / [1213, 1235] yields 0.324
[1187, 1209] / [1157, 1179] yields 0.322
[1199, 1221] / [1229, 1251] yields 0.329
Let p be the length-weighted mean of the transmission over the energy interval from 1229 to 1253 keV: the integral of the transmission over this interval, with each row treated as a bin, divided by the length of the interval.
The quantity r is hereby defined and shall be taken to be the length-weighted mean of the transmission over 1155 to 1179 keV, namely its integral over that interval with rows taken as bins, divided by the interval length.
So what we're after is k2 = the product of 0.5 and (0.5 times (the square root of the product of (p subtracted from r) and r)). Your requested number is 1.4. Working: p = 5.6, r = 8.94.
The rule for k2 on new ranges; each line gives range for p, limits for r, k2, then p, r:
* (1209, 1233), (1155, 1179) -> 0.4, 8.6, 8.94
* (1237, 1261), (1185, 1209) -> 1.4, 5.2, 8.88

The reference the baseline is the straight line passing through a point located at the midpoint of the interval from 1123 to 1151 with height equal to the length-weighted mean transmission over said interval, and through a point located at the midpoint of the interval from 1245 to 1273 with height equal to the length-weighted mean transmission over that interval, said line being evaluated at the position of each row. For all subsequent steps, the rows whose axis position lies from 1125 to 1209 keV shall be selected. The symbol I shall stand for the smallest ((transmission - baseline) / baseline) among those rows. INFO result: -0.05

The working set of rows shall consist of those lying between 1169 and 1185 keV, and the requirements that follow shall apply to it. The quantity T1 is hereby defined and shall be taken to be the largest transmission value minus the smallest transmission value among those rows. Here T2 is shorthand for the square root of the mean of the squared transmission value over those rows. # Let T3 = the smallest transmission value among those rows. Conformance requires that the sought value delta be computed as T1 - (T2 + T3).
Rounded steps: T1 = 0.7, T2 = 8.99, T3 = 8.68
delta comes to -16.95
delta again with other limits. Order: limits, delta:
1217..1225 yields -16.93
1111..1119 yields -16.12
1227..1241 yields -9.85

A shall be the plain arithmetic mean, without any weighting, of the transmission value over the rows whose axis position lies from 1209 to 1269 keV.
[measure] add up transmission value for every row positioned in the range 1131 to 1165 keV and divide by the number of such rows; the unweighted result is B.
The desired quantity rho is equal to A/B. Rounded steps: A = 7.13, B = 8.88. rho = 0.8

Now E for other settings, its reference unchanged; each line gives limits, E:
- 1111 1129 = 1112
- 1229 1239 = 1238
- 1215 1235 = 1234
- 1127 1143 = 1130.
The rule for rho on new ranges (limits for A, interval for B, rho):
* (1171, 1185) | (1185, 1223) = 1.0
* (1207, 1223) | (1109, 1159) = 1.0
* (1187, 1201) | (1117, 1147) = 1.0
